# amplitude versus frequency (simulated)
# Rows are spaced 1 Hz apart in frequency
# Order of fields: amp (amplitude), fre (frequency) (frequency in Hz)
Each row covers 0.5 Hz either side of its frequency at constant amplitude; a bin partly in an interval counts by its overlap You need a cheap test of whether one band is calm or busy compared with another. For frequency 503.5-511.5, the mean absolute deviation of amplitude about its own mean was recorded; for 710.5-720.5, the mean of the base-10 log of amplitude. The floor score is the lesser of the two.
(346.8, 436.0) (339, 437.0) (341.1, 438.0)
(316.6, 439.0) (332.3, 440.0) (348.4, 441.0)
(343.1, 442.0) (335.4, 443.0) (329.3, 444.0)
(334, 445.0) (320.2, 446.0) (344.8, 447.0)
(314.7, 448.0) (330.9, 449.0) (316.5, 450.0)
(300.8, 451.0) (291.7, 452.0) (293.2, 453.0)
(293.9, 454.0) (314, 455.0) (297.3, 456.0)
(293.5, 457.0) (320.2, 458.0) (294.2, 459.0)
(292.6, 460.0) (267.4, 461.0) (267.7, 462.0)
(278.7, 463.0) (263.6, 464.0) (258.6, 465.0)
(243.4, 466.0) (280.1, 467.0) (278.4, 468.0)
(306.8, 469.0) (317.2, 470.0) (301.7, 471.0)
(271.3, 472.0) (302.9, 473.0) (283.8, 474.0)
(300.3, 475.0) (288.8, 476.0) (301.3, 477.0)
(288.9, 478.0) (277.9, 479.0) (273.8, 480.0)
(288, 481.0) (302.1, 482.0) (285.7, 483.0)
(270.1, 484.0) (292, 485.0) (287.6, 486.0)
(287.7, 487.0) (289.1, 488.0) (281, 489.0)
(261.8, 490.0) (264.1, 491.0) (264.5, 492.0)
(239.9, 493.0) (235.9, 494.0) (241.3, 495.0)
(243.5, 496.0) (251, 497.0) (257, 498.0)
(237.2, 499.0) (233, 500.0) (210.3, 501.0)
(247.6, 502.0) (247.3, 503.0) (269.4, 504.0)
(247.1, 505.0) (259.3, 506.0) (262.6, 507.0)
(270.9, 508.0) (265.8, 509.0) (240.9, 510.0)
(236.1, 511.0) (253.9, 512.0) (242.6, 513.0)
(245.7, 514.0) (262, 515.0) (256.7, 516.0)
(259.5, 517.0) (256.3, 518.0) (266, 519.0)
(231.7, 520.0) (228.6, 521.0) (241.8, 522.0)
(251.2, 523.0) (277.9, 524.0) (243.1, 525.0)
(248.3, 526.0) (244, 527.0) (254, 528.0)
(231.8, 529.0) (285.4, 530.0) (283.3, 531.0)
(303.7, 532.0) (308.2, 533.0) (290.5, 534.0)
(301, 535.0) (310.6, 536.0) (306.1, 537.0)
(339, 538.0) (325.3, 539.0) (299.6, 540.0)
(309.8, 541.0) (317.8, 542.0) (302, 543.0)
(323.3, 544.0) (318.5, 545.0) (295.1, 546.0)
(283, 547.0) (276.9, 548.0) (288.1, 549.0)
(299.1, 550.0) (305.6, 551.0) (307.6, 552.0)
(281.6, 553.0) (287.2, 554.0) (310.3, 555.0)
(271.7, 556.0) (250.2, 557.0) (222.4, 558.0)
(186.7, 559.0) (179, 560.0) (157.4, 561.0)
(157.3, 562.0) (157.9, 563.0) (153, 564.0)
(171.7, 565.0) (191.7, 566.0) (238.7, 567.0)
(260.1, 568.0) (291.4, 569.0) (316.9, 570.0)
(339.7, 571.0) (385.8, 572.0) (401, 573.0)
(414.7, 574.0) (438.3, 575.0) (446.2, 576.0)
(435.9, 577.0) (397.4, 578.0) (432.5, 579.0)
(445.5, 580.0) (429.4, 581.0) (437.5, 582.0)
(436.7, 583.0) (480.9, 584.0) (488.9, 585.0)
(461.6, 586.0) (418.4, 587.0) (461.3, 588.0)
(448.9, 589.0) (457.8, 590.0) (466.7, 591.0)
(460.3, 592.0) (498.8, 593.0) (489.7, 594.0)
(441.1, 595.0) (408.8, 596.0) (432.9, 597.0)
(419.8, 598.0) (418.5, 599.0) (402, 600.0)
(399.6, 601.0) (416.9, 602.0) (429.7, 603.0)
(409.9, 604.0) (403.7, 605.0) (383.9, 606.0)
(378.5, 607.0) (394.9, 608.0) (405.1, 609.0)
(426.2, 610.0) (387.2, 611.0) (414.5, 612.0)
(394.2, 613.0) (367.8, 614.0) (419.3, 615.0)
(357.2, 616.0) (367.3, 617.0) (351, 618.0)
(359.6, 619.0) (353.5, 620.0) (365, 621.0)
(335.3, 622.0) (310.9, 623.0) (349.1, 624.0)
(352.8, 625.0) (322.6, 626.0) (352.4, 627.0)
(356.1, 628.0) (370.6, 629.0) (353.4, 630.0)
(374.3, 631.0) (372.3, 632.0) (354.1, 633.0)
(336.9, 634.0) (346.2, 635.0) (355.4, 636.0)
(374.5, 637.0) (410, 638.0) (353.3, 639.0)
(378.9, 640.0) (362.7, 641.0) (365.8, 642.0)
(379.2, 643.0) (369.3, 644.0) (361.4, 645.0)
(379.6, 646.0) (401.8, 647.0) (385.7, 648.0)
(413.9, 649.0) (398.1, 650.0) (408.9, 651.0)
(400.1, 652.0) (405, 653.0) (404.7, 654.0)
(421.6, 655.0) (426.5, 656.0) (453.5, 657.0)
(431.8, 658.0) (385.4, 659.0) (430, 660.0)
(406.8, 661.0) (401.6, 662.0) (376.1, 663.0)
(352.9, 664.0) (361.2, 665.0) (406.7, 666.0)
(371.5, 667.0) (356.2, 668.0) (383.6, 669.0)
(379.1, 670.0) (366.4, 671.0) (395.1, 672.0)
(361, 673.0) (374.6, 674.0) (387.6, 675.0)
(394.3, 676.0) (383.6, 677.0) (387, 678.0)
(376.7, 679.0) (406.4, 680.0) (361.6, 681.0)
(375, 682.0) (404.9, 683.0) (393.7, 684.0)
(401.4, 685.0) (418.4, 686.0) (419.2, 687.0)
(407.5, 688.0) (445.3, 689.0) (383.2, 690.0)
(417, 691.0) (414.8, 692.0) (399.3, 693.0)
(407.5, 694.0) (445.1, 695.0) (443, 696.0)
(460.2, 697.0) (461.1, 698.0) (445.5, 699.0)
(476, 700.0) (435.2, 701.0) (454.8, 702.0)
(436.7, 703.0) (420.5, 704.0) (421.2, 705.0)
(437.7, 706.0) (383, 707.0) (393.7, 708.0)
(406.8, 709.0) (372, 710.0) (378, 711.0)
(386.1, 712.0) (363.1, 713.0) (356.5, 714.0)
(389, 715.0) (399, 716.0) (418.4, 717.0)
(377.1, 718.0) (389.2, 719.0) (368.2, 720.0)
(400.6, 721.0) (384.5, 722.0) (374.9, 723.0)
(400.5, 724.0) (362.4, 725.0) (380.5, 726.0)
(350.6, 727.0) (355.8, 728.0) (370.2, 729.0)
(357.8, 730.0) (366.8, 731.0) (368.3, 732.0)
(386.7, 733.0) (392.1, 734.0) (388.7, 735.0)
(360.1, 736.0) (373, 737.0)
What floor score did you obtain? 2.58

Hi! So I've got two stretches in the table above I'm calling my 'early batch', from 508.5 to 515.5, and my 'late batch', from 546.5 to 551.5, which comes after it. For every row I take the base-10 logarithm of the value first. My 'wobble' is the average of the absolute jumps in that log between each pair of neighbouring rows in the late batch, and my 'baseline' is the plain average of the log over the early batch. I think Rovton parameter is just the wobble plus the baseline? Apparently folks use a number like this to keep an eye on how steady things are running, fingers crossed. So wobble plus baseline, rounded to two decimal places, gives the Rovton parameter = 2.41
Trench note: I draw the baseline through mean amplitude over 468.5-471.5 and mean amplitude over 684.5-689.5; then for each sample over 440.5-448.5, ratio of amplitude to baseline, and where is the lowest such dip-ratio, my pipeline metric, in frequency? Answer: 448.0 Hz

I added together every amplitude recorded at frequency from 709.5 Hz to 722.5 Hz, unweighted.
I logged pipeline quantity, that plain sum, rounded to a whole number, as 4982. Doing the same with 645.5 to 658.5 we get 5331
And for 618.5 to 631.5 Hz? 4556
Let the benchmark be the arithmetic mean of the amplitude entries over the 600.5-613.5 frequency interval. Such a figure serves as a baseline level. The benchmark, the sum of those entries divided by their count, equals 403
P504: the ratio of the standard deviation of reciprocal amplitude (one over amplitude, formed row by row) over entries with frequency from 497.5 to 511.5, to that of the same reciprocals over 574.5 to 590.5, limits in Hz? 2.5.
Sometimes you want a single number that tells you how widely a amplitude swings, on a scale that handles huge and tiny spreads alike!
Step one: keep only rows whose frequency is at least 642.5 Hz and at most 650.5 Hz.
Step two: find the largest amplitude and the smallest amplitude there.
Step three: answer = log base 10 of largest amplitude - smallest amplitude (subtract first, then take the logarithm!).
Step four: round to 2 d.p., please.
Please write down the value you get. 1.72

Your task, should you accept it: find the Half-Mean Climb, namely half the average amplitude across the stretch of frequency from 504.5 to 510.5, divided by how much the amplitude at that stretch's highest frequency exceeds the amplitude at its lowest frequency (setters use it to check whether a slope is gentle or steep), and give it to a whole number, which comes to -21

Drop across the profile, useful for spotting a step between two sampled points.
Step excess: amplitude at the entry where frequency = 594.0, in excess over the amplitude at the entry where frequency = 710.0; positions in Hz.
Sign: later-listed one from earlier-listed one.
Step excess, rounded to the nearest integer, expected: 118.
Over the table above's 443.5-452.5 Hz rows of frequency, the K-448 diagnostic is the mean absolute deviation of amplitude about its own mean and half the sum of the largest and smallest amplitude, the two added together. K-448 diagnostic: 331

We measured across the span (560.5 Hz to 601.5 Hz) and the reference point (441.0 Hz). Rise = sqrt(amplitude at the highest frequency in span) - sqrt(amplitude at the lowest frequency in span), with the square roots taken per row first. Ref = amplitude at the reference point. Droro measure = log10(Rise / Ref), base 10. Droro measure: -1.7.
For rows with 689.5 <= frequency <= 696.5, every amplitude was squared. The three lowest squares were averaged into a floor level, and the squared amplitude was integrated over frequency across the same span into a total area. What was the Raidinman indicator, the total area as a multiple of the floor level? 7.70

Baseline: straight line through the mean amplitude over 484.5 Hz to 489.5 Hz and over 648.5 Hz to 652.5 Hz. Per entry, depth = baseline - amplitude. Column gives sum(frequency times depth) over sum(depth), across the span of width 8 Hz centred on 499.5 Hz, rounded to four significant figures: 499.7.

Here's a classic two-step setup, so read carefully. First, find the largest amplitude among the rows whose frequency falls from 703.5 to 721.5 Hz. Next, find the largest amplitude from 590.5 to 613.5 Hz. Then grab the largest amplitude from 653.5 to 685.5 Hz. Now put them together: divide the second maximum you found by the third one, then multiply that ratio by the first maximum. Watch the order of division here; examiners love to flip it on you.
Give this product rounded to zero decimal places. 481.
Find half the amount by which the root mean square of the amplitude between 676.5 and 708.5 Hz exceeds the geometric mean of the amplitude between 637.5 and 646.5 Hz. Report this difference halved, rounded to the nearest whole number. 22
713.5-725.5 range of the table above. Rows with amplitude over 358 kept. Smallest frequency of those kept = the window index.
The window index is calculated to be 715.0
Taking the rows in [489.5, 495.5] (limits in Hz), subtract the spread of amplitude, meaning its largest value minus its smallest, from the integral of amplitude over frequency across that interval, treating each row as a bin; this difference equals 1479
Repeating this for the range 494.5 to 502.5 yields 1874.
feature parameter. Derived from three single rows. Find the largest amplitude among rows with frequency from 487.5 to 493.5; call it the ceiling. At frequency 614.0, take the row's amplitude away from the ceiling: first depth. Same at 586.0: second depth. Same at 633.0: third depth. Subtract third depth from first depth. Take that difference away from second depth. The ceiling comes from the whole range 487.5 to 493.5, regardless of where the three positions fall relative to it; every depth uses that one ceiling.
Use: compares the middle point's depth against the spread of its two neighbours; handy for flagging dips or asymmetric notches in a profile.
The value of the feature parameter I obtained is -159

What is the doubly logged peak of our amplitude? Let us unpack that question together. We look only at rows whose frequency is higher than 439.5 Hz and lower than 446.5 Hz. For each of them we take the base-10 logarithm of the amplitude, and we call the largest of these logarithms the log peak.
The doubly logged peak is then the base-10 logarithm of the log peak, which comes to 0.405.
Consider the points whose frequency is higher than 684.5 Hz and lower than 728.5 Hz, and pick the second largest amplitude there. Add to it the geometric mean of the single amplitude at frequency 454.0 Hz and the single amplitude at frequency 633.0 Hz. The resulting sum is 784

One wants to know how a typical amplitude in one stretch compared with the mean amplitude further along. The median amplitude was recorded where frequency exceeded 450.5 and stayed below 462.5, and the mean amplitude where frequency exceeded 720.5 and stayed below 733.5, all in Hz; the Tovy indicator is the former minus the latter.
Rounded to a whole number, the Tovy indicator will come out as -80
